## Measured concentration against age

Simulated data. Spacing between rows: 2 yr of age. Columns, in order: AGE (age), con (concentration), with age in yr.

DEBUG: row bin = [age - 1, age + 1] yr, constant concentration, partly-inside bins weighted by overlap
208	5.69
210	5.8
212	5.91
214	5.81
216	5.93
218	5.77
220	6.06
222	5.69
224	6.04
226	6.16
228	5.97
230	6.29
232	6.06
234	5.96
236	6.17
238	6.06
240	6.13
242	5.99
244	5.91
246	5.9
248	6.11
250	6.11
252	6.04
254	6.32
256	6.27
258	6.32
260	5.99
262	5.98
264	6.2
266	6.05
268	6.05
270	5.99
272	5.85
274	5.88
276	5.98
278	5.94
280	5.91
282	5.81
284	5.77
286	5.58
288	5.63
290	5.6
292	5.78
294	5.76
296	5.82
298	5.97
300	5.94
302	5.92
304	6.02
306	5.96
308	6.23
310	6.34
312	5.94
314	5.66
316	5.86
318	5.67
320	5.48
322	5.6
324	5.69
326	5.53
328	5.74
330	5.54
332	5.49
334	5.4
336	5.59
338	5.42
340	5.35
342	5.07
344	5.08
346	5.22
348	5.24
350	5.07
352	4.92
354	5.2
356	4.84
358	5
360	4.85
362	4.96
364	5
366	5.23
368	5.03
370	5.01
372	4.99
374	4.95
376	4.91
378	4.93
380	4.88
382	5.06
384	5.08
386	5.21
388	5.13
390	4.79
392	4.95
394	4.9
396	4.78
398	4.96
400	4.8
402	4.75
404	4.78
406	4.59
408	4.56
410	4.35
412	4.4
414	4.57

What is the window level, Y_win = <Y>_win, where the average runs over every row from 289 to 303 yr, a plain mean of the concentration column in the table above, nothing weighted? 5.8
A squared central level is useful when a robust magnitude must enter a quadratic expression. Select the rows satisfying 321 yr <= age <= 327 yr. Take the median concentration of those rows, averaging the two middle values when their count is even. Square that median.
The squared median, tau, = 31.4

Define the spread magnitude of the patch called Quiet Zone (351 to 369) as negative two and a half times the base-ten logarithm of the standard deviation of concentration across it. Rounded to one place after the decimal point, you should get 2.2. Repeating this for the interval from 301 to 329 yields 1.5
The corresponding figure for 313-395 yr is 1.3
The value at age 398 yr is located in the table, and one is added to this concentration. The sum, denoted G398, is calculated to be 6.0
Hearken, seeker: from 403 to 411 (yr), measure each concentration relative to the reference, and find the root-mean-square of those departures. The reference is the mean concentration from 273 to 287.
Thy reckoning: 1.3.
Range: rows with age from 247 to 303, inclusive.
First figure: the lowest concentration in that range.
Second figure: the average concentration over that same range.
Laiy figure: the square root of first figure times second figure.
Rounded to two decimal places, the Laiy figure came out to 5.76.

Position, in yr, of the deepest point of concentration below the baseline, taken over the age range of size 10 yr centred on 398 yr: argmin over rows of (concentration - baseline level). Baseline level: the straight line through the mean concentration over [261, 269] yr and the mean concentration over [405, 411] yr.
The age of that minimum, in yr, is 396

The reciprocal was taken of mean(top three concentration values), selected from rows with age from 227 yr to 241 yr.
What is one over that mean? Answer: 0.161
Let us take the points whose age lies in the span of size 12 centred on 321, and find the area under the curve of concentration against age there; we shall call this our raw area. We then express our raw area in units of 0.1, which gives 677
